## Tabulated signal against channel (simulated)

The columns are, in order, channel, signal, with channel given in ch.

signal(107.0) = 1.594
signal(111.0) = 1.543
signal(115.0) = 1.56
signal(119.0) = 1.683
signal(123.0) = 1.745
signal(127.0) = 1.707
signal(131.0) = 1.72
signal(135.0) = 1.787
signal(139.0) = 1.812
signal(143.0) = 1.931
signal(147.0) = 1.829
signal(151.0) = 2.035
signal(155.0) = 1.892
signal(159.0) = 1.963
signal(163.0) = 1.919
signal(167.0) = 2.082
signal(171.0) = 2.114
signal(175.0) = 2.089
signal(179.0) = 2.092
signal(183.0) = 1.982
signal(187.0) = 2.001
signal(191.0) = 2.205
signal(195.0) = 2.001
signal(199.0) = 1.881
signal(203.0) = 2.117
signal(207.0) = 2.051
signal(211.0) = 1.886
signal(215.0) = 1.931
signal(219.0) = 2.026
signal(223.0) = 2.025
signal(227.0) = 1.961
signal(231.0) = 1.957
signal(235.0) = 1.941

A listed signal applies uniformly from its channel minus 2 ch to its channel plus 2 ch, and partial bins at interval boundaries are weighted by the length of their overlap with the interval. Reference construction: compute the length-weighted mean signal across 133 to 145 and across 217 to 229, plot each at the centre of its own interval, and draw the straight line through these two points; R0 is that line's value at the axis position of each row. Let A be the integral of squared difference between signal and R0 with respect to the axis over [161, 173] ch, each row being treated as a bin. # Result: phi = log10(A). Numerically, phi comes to -0.5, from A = 0.32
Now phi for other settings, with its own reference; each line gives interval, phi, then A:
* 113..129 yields -0.4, 0.35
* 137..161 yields -0.8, 0.17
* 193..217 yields -0.7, 0.20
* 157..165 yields -1.5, 0.03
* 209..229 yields -1.2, 0.06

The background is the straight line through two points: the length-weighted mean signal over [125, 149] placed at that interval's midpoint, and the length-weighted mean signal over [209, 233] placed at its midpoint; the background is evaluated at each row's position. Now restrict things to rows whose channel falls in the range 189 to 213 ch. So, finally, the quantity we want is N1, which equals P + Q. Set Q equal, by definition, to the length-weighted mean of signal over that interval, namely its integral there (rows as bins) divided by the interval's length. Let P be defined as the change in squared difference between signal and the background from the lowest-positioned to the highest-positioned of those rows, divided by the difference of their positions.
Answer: 2.02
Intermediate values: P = -0.004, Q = 2.02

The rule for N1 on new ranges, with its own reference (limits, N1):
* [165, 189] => 2.06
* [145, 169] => 1.96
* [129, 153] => 1.85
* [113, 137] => 1.70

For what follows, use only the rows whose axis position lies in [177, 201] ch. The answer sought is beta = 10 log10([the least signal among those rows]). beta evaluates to 2.74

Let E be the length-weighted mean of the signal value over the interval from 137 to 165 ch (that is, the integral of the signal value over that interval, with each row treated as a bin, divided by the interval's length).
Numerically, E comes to 1.91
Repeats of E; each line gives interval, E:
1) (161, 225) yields 2.03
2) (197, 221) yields 1.98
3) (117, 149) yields 1.78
